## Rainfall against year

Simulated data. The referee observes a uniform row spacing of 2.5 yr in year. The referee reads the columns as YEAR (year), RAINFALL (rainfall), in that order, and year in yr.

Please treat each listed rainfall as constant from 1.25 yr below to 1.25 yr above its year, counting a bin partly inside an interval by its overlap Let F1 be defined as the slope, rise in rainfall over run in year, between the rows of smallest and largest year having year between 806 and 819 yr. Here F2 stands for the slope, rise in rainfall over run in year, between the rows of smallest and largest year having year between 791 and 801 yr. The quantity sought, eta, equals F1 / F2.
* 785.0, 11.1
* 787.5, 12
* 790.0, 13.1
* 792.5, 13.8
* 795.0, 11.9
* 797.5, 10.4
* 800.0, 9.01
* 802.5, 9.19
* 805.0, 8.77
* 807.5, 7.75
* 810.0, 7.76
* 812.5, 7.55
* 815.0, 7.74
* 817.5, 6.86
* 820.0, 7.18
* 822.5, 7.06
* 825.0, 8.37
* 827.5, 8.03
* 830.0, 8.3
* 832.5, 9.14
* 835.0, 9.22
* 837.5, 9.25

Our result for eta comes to 0.1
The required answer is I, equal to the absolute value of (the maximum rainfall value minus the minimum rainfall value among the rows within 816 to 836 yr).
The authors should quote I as 2.4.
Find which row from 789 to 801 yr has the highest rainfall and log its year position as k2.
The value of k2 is 792.5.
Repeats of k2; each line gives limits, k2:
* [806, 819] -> 810.0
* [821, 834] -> 832.5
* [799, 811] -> 802.5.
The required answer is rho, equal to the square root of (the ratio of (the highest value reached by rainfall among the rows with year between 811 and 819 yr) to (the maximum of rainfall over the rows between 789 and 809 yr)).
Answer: 0.75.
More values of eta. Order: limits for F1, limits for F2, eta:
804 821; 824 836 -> -1.2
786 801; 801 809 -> 0.8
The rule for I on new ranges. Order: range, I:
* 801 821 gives 2.3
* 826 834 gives 1.1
